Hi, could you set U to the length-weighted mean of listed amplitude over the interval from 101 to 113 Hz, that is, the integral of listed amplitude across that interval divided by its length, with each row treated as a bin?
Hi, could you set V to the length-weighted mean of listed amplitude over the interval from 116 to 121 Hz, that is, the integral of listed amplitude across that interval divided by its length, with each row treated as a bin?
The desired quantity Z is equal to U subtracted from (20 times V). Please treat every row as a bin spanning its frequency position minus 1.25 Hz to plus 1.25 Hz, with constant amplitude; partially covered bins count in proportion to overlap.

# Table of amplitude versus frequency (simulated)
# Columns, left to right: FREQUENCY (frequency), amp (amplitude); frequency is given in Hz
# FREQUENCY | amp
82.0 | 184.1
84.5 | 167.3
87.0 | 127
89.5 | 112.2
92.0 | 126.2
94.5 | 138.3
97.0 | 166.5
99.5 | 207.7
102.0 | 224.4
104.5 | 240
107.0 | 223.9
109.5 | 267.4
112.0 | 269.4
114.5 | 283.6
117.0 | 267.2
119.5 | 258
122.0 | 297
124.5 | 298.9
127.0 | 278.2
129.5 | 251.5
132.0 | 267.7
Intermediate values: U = 245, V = 264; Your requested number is 5037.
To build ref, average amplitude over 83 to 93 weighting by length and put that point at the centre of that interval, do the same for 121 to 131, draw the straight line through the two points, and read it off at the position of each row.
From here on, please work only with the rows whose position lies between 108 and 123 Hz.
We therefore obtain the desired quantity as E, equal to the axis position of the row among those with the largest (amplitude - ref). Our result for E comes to 109.5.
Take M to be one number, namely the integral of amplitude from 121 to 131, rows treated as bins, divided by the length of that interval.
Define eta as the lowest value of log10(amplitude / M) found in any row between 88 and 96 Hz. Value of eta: -0.40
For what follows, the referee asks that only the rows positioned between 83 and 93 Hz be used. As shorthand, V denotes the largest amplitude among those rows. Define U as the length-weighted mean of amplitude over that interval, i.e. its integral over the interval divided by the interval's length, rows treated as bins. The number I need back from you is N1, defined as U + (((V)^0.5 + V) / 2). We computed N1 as 225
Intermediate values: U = 135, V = 167.3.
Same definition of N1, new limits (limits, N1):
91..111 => 343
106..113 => 397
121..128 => 450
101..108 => 358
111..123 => 432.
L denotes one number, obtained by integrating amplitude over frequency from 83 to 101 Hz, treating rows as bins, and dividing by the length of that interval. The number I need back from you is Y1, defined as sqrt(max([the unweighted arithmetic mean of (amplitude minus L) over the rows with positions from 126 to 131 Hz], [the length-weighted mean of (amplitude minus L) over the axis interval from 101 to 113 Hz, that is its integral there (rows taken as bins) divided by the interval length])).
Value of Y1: 10.7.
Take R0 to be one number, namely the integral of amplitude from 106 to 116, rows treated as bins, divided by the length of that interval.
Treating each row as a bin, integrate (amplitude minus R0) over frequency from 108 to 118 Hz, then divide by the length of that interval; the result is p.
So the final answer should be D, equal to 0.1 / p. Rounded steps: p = 9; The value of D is 0.012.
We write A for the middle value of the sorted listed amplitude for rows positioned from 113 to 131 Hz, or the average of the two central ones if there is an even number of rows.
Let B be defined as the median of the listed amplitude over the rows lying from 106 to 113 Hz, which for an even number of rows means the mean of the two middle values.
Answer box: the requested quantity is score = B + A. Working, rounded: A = 278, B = 267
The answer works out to 546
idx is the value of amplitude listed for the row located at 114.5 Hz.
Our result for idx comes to 283.6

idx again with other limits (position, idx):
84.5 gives 167.3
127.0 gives 278.2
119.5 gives 258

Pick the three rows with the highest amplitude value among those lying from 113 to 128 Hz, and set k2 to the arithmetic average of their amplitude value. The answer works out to 293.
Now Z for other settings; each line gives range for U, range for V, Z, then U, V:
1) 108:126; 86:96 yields 2262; 277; 127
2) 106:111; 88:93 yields 2137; 248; 119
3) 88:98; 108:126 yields 5398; 135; 277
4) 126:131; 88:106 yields 3209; 264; 174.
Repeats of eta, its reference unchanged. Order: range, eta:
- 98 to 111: -0.13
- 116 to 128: -0.04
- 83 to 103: -0.40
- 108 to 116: -0.02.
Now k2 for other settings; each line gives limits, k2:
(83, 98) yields 157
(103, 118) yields 273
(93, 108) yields 229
